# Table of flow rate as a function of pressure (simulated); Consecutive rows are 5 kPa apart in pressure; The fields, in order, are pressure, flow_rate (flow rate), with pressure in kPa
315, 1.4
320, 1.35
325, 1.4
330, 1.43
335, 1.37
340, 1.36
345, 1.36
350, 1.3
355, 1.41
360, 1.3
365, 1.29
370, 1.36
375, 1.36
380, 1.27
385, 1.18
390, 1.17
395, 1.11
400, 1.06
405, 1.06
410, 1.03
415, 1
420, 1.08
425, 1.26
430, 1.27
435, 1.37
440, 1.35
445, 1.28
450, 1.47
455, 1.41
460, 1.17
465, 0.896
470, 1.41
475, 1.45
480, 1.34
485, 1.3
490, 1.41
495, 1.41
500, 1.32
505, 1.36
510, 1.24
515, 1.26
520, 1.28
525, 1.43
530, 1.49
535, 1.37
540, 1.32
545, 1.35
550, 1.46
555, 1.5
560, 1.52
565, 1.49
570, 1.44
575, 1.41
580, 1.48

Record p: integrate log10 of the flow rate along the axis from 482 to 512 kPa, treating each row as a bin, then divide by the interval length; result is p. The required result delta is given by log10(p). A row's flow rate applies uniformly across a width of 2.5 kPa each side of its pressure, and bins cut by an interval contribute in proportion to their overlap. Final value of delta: -0.90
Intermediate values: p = 0.127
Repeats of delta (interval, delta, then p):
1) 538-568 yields -0.80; 0.158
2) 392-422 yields -1.61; 0.024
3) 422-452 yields -0.91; 0.122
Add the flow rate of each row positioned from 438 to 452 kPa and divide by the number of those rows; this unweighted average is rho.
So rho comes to 1.37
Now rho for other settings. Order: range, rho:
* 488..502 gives 1.38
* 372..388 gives 1.27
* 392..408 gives 1.08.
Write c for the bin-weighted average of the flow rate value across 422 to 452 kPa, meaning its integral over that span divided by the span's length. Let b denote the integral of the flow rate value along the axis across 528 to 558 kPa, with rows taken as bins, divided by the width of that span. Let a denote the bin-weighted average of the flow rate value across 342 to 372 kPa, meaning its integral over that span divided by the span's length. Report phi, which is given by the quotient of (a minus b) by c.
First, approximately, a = 1.34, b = 1.42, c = 1.33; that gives -0.06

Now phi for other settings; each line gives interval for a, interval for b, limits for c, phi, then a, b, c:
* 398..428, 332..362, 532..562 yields -0.19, 1.09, 1.35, 1.42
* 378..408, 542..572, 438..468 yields -0.25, 1.14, 1.46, 1.26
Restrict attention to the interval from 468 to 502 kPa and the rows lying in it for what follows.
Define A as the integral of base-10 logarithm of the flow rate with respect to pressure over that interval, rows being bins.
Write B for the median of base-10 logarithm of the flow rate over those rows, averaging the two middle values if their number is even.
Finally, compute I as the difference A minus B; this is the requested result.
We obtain 4.6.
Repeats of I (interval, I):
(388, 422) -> 1.0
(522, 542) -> 2.8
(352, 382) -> 3.6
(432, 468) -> 3.6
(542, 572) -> 4.7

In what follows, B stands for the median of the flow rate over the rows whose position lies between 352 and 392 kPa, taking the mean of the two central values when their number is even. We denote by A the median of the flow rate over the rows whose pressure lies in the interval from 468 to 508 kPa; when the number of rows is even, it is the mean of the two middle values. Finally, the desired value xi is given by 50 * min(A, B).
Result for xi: 65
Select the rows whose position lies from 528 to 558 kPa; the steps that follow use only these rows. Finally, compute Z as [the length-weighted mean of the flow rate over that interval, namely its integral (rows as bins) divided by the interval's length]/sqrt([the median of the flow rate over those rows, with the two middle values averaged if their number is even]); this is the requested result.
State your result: 1.19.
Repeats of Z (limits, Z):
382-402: 1.06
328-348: 1.18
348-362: 1.17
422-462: 1.15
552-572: 1.22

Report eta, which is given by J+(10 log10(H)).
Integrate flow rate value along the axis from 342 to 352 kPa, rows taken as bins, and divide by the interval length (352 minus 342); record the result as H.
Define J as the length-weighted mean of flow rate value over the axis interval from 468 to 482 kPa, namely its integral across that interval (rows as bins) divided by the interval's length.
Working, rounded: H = 1.33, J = 1.40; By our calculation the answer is 2.7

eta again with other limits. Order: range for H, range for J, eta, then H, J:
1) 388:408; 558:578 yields 1.9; 1.10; 1.46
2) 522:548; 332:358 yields 2.8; 1.39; 1.36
